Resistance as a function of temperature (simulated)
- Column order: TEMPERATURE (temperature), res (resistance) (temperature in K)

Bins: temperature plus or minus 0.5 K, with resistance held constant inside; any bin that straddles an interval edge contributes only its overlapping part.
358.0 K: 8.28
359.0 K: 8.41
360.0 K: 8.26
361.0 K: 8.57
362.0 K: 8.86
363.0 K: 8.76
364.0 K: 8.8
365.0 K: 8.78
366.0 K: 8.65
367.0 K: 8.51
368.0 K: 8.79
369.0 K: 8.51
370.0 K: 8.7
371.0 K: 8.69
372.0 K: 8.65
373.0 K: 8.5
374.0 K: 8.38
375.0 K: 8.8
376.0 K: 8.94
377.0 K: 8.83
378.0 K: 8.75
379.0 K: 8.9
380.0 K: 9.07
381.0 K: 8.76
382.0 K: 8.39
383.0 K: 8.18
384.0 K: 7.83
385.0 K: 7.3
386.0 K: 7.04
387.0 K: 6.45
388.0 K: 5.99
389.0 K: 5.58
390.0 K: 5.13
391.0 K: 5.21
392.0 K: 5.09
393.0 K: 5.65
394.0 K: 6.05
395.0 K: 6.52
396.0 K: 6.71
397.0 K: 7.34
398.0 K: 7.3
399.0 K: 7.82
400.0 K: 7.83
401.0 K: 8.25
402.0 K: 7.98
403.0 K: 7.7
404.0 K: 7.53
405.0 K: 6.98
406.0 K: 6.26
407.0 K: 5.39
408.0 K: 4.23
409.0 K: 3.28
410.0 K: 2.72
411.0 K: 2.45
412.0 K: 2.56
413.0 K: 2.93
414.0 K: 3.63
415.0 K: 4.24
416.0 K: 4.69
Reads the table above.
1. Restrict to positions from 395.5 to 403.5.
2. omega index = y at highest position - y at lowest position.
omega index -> 1.0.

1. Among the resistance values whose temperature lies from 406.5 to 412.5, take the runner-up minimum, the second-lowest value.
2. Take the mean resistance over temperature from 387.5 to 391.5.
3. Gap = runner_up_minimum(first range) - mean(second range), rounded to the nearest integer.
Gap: -3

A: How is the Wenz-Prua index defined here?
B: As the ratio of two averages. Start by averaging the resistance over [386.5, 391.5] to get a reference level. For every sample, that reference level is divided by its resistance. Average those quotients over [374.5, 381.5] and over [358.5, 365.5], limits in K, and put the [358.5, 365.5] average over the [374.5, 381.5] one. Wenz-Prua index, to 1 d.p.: 1.0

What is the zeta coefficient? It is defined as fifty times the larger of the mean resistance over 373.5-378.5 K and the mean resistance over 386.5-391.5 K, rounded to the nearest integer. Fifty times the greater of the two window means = 437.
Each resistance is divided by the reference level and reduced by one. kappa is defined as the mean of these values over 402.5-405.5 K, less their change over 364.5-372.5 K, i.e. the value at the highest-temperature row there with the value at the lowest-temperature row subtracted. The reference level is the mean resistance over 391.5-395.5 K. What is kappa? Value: 0.29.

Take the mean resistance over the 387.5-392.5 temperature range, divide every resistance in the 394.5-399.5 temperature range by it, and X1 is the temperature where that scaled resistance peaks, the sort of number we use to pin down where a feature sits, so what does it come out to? 399.0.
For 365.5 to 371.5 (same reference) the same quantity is 368.0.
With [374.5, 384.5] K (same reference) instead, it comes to 380.0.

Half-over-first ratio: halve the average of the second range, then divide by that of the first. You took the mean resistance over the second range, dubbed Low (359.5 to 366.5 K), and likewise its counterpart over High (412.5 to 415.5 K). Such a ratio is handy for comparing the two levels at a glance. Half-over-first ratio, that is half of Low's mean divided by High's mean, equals 1.2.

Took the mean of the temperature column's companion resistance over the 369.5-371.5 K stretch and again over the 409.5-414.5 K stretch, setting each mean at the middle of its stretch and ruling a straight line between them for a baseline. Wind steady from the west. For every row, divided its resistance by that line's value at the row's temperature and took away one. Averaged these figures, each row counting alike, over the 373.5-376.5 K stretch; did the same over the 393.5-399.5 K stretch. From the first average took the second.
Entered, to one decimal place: -0.3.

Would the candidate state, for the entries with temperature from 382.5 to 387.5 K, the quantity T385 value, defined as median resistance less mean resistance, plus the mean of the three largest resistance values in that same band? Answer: 7.7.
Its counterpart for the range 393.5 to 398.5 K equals 7.0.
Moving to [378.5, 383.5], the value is 9.0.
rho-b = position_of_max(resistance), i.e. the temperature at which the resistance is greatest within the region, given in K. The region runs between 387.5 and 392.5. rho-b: 388.0 K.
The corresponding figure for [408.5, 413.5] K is 409.0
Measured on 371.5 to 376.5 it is 376.0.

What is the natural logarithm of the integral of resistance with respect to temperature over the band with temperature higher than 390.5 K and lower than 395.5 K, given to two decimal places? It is 3.35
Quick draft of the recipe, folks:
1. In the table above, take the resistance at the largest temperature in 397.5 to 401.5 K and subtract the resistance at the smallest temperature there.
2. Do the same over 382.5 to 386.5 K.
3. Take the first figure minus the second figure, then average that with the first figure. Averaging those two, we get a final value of 1.5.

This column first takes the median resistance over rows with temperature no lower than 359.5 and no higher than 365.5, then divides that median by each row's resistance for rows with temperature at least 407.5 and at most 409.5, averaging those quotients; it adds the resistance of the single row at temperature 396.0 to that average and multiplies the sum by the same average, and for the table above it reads 22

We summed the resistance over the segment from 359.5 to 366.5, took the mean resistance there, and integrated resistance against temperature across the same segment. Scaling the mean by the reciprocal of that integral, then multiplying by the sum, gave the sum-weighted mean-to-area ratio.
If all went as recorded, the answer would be 8.67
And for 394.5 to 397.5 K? 6.86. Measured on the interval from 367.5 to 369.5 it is 8.65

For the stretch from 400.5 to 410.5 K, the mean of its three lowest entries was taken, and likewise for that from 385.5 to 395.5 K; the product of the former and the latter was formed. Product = 18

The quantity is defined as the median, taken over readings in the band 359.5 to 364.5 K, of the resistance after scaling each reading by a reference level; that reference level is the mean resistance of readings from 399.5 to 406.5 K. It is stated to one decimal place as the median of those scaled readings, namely 1.2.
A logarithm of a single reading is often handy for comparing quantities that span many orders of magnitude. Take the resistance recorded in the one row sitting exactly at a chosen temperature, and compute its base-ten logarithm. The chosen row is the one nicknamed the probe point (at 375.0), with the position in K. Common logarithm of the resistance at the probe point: 0.944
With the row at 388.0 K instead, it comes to 0.777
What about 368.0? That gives 0.944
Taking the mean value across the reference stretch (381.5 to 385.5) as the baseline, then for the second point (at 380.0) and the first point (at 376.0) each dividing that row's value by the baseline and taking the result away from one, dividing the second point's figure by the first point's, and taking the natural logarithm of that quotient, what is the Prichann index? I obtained 0.1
